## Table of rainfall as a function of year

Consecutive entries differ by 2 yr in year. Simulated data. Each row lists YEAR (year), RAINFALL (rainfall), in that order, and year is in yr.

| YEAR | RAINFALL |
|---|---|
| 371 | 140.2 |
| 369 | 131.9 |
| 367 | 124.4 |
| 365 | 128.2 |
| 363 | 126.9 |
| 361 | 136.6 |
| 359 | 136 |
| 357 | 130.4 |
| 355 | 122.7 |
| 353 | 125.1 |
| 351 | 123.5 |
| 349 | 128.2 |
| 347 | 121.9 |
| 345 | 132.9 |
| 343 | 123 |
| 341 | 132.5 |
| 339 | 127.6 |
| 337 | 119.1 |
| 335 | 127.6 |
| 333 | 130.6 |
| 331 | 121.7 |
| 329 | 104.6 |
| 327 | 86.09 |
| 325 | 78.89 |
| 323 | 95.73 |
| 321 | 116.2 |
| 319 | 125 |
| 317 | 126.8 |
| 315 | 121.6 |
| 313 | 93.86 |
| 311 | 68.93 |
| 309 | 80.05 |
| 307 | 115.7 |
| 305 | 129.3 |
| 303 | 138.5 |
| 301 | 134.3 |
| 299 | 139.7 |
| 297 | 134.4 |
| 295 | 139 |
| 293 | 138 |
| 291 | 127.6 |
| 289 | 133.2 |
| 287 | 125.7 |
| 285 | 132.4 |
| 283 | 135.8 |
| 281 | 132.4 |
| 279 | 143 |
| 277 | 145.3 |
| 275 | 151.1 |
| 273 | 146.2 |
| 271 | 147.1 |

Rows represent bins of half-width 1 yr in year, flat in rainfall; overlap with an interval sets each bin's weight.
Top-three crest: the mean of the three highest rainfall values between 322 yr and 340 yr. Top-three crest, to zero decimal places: 129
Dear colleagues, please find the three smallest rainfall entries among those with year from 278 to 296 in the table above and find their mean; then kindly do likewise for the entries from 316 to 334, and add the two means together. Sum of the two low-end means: 215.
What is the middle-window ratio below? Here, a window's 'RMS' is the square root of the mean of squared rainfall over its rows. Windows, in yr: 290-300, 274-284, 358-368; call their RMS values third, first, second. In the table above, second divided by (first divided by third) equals 125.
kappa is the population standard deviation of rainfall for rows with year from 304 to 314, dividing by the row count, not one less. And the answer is 22.3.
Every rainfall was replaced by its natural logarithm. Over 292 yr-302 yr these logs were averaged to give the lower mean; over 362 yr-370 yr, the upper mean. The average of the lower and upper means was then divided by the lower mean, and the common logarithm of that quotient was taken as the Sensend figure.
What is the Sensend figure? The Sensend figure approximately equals -0.0031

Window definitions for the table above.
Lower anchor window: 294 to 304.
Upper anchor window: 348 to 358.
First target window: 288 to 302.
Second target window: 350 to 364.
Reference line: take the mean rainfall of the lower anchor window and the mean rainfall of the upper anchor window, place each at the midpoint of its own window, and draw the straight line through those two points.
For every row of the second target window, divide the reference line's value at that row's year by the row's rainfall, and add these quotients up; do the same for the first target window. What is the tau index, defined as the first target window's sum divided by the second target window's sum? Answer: 1.0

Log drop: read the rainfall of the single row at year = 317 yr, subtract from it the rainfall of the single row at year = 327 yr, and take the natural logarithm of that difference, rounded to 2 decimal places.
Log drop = 3.71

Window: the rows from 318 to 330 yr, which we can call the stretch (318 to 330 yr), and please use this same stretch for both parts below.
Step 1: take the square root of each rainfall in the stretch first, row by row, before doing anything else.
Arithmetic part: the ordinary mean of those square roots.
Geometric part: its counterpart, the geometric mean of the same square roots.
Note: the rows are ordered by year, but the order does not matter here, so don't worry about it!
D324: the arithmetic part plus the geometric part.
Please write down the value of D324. 20.0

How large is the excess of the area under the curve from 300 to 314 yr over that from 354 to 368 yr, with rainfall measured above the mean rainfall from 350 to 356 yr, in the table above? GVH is -289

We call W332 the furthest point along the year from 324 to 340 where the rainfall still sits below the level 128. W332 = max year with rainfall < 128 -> 339 yr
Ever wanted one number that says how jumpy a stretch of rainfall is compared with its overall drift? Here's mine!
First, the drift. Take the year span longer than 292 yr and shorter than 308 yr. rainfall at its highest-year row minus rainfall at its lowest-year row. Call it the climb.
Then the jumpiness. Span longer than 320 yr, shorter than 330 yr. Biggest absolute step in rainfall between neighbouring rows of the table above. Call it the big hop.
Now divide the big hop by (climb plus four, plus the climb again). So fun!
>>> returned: -0.50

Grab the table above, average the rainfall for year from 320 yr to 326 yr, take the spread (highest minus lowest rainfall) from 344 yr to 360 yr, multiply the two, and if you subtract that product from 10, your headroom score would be -1357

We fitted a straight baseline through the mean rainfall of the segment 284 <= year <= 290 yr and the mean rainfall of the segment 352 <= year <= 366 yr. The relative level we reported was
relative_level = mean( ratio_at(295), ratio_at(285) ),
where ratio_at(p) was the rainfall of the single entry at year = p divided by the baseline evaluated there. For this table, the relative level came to 1.04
